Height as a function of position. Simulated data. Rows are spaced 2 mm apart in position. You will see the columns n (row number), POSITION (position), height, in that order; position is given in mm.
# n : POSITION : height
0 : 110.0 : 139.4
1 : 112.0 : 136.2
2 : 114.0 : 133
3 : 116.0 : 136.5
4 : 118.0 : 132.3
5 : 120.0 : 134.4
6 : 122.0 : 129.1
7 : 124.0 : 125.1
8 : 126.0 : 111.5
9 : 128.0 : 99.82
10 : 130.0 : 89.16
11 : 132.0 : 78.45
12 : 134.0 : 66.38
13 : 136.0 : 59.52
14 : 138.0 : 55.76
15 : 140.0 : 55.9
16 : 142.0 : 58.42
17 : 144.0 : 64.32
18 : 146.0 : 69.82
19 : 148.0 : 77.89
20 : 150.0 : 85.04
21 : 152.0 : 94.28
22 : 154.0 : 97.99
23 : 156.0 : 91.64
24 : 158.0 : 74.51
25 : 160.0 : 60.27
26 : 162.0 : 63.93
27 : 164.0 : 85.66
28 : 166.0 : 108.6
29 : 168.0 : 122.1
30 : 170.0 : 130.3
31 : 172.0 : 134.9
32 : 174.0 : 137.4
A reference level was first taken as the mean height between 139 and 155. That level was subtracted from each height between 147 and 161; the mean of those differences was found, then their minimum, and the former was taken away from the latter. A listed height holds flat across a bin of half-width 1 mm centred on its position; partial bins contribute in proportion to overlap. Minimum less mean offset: -23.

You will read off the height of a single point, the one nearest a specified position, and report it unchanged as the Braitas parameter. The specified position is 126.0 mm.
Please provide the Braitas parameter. 111.5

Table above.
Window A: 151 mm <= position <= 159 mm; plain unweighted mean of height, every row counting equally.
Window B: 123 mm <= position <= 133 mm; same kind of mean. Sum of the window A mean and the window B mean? 190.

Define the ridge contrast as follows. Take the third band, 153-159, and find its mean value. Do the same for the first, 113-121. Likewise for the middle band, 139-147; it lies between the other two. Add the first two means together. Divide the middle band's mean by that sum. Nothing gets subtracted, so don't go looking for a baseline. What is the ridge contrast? 0.28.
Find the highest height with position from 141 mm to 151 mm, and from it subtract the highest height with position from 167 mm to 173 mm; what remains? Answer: -50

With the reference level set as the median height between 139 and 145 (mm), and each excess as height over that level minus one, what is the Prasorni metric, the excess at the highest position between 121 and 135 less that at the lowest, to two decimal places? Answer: -1.07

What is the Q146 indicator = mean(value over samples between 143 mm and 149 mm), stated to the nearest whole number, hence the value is 71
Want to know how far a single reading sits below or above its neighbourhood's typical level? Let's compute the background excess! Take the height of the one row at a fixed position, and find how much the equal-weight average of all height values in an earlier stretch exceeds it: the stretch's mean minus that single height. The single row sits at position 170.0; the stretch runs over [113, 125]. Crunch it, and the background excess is 1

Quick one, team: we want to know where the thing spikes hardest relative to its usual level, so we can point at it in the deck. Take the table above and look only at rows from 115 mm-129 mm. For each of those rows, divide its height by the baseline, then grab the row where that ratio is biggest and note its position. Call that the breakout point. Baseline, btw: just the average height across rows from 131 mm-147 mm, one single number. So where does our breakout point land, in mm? 116.0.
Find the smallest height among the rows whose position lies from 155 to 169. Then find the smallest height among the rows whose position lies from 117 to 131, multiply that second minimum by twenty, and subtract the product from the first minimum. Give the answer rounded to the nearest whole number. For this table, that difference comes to -1723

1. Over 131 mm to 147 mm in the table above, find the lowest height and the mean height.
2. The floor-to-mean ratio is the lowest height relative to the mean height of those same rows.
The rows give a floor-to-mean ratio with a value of 0.877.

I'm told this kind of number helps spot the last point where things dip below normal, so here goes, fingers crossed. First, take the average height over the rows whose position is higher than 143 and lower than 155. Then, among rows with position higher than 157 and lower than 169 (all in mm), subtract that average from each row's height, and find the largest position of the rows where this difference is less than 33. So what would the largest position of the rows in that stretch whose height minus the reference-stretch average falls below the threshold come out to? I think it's 166.0 mm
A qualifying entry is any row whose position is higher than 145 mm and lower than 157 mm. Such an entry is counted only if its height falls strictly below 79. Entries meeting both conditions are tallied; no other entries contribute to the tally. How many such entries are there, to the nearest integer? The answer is 2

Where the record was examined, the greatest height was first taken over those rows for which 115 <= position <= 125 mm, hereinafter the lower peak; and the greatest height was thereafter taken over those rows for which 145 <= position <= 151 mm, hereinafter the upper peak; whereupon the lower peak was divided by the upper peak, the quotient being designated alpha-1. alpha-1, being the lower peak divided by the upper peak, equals 1.61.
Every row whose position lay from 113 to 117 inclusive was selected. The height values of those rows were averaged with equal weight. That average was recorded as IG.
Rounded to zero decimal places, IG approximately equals 135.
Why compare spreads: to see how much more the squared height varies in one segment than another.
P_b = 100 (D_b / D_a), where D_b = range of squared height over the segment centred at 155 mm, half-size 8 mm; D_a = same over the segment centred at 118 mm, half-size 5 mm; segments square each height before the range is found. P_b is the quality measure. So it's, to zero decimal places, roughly 304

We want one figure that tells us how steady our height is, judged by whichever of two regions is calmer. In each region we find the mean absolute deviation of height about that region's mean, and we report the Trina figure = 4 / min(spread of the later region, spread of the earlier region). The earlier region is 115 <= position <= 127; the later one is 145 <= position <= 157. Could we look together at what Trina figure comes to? 0.61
